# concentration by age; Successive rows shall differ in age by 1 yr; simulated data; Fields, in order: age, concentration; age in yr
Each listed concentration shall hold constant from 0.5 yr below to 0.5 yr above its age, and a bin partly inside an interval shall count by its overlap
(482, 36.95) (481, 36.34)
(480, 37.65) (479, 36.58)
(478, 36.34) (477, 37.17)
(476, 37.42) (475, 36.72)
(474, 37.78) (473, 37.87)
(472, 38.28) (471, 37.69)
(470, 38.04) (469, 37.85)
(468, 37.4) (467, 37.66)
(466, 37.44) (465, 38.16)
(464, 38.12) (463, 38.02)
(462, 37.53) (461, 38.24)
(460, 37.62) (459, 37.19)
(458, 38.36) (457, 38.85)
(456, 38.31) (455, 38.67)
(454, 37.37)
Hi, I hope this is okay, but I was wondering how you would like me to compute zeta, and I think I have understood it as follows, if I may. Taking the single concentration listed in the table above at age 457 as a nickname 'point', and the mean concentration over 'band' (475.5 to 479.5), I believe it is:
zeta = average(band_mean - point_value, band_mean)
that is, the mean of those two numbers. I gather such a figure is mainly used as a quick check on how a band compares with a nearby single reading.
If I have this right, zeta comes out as 17.5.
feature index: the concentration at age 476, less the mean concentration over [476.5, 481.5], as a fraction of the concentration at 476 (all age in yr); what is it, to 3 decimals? 0.016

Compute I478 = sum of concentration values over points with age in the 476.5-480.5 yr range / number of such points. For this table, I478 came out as 36.9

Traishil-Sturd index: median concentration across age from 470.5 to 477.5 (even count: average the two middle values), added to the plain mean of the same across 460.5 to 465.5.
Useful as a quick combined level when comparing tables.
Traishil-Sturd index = 75.70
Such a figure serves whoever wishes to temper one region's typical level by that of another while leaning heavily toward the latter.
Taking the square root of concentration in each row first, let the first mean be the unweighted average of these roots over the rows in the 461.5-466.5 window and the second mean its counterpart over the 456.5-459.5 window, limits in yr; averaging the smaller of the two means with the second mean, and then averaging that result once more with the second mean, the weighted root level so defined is 6.17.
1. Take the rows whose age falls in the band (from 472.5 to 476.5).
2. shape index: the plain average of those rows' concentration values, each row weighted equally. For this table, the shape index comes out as 37.45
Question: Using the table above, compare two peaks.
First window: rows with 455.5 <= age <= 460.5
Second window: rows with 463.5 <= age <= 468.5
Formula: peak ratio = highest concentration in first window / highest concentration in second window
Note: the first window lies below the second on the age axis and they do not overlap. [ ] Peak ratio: 1.02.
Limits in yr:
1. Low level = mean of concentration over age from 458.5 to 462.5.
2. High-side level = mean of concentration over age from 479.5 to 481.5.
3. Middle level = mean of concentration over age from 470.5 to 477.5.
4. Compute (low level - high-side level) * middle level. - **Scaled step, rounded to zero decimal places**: 24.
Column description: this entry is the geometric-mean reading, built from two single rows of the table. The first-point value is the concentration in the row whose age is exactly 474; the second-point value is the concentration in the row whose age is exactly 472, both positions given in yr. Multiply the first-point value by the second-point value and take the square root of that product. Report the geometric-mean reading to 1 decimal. 38.0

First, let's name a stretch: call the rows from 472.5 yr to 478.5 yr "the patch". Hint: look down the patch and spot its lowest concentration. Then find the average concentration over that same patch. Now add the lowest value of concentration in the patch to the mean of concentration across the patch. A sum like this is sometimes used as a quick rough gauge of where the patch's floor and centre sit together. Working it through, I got 73.6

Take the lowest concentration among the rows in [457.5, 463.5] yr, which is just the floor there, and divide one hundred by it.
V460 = 2.689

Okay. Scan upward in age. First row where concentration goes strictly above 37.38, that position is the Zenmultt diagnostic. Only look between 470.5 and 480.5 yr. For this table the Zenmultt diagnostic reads 471 yr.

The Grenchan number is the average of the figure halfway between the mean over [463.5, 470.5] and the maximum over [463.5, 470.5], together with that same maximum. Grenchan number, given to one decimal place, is 38.1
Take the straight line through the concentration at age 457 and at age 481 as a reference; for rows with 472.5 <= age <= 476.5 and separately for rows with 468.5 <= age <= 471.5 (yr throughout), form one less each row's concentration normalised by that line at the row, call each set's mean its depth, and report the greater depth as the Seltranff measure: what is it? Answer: -0.010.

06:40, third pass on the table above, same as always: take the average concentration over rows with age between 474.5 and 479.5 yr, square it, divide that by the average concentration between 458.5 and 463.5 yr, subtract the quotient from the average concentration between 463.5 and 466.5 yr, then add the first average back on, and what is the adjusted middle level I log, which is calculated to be 38.8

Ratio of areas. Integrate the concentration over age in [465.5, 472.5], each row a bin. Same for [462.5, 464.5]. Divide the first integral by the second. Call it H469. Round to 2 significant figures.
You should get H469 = 3.5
